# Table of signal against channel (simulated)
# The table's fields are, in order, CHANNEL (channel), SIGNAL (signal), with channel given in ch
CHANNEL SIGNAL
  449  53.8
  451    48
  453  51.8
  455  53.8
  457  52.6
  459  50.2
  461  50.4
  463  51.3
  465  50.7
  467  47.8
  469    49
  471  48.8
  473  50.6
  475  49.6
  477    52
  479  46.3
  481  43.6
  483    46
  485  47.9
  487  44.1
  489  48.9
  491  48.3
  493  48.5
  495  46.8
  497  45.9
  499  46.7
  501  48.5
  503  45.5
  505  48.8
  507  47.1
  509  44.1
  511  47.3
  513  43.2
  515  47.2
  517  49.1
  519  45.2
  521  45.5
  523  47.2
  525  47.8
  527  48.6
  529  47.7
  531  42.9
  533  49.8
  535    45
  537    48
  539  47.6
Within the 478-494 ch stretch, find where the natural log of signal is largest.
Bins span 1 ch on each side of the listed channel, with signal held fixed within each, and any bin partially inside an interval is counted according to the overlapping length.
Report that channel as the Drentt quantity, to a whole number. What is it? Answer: 489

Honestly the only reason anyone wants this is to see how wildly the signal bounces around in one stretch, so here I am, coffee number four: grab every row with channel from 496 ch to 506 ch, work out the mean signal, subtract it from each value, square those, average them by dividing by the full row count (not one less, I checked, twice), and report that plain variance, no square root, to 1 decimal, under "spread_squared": 1.8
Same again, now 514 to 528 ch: 1.8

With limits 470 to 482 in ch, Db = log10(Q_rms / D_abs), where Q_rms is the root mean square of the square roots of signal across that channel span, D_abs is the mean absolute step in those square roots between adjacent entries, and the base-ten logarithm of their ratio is 1.55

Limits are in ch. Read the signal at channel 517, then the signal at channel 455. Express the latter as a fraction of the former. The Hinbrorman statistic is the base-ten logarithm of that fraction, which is 0.040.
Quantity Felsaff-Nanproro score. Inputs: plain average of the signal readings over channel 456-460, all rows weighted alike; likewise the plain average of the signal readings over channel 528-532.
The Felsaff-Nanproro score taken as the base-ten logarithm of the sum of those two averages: 1.99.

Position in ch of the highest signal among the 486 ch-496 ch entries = 489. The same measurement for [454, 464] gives 455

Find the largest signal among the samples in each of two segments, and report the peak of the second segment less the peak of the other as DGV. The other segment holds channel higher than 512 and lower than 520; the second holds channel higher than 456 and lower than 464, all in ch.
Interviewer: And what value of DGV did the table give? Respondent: 3.5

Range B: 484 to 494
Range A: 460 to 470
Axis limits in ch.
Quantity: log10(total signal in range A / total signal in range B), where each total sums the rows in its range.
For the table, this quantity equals 0.021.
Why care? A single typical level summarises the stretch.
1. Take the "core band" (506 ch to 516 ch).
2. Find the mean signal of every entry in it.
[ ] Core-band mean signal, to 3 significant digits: 45.8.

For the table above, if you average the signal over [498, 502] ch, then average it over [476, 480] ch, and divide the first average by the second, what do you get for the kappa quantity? 0.97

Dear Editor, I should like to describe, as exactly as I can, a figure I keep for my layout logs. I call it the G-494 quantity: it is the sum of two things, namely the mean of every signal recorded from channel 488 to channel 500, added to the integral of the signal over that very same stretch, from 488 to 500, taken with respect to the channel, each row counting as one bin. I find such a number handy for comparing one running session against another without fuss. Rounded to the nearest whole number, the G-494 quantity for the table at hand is 618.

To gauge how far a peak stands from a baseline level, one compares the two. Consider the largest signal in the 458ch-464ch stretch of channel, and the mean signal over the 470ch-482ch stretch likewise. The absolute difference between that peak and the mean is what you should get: 2.8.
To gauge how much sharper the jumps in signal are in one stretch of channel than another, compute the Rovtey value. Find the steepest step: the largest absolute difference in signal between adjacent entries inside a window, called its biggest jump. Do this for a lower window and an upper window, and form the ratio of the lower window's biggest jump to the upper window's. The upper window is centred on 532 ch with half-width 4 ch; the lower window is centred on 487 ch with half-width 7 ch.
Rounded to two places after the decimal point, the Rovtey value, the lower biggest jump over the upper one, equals 0.70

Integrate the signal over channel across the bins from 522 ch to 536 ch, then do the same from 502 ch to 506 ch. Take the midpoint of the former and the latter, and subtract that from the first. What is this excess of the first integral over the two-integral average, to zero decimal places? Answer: 235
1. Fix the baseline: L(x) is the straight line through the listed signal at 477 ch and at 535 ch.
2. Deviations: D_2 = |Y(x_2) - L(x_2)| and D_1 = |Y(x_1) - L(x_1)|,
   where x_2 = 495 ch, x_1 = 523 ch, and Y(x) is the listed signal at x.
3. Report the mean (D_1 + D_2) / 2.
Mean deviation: 1.9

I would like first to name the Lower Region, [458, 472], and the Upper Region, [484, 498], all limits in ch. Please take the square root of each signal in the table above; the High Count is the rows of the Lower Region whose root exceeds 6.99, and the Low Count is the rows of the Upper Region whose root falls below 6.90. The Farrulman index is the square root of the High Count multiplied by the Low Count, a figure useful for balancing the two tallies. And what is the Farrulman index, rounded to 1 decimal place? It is 3.9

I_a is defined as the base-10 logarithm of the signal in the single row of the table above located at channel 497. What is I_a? 1.66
